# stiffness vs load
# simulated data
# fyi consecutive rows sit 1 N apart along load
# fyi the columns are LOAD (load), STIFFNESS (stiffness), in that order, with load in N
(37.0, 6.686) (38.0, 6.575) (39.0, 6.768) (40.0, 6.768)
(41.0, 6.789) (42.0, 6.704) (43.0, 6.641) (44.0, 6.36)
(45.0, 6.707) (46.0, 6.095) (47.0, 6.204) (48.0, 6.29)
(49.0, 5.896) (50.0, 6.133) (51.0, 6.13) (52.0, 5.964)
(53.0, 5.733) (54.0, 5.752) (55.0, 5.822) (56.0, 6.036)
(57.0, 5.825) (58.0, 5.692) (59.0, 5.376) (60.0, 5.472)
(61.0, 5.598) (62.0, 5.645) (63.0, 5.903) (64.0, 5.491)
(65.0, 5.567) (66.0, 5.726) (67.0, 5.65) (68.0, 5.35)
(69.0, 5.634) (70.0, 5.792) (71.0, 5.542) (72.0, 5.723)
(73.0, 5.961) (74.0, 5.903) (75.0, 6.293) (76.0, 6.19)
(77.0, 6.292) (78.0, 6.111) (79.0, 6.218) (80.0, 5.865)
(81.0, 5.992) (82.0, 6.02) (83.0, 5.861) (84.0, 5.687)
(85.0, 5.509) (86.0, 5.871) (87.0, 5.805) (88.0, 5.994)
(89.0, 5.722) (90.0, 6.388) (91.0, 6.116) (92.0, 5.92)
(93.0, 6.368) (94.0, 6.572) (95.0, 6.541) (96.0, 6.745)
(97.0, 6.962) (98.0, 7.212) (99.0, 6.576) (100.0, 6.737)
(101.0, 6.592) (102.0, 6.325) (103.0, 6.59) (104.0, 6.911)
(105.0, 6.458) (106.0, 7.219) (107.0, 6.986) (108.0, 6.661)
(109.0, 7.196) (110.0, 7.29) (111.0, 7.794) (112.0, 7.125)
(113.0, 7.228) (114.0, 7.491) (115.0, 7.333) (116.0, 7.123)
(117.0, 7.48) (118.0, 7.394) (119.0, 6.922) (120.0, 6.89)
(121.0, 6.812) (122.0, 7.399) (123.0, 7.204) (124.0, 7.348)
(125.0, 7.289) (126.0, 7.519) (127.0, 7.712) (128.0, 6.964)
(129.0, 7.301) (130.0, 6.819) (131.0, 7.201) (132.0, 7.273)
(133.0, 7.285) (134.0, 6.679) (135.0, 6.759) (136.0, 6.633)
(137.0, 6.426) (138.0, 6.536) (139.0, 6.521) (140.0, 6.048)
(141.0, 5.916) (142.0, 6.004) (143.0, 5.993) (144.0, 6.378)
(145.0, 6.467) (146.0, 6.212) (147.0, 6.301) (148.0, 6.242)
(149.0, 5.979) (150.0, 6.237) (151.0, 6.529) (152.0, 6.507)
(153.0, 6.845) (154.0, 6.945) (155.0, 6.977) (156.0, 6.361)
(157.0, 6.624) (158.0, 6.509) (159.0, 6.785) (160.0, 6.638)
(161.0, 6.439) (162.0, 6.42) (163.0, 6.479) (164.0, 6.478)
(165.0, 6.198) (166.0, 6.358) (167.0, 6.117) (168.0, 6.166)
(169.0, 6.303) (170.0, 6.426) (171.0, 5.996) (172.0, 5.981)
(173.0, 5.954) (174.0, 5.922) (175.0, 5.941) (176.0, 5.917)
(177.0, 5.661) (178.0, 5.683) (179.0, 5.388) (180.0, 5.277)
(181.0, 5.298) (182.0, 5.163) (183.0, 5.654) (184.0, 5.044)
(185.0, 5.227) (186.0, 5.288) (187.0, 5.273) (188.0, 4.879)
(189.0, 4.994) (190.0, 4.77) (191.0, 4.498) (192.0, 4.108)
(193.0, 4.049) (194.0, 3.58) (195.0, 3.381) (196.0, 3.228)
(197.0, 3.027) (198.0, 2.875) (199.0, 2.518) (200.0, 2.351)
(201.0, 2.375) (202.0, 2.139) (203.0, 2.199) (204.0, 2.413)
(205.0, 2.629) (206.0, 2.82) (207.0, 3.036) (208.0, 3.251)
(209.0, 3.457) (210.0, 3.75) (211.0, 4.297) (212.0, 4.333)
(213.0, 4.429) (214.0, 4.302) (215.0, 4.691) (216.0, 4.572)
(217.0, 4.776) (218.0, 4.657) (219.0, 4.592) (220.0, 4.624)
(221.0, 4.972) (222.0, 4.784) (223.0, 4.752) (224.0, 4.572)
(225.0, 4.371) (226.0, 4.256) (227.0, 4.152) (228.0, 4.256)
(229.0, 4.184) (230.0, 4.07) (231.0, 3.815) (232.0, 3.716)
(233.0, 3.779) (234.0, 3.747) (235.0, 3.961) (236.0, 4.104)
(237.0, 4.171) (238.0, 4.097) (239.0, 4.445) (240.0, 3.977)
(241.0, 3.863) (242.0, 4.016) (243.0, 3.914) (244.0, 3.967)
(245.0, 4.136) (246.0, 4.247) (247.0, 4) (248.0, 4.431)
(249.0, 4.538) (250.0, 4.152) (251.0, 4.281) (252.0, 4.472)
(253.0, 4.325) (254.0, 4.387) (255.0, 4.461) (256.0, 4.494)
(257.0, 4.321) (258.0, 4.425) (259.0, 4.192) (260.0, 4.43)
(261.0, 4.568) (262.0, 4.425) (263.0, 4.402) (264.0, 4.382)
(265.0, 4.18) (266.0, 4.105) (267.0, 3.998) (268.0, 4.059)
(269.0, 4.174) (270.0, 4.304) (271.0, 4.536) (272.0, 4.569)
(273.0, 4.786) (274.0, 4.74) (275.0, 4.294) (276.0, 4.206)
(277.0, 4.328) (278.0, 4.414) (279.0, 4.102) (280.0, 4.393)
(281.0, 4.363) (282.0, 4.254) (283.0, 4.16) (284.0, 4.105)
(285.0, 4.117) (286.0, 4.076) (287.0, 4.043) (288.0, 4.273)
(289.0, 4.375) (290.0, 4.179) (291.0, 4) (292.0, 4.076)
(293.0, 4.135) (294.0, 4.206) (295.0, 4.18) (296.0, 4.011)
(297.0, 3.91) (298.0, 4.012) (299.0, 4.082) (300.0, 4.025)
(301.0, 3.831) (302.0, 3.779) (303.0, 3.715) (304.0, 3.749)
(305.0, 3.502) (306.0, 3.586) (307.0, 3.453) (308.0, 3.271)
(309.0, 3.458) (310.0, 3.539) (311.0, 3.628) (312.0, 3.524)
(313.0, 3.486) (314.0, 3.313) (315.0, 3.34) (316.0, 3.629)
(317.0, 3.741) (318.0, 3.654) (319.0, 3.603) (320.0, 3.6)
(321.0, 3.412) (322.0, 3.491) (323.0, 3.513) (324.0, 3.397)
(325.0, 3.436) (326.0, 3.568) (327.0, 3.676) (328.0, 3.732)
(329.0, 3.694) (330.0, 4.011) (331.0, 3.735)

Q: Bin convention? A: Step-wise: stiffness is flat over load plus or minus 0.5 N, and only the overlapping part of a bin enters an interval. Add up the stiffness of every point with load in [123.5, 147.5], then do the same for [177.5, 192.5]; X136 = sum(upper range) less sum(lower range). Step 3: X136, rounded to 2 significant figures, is -85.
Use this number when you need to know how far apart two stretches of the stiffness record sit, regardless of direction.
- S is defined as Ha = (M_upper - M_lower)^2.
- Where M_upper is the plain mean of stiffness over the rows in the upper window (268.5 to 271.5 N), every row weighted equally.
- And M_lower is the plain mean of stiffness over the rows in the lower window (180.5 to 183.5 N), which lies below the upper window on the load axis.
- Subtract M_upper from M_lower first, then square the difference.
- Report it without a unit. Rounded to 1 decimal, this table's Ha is 1.1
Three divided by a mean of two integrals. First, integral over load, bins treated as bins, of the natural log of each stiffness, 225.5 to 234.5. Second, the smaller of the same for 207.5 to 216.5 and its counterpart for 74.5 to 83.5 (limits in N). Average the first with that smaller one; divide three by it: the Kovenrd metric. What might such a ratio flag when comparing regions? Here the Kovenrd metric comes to 0.239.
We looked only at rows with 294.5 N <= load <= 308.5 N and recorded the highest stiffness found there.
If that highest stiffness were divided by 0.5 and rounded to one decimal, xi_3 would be 8.4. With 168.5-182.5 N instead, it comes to 12.9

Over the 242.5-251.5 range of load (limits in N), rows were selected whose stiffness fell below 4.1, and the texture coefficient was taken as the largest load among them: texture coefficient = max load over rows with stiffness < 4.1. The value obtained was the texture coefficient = 247.0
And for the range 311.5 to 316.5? 316.0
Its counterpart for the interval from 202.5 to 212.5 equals 210.0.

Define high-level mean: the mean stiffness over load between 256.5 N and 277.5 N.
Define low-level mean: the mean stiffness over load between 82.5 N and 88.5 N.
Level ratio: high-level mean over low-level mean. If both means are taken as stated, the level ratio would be 0.75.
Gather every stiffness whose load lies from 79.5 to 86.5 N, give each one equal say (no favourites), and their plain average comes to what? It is 5.8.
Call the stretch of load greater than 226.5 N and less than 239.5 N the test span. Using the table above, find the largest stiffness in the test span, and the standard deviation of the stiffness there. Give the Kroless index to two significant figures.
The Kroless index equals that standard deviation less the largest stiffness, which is -4.2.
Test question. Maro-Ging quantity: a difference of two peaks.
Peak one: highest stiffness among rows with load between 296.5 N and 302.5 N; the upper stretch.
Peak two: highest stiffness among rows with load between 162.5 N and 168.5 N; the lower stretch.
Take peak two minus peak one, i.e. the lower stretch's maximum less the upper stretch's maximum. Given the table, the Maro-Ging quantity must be 2.4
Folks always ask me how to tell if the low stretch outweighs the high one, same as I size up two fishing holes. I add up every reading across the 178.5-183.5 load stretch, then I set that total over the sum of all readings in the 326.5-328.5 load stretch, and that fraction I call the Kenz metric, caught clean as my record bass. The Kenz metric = 3.6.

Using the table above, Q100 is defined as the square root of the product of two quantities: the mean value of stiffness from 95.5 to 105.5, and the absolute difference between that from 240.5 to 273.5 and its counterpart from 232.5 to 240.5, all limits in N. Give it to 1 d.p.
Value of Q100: 1.3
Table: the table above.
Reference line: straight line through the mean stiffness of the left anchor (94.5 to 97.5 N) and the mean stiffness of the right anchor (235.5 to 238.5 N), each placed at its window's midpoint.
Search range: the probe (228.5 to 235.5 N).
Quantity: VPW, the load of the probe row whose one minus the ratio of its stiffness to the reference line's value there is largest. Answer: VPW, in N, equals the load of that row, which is 232.0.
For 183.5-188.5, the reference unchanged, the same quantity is 188.0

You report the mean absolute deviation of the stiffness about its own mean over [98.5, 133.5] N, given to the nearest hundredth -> 0.29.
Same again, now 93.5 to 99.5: 0.21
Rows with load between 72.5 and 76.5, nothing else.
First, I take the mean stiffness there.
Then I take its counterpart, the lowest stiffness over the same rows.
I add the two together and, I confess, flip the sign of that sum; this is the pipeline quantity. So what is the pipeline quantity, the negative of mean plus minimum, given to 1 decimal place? -12.0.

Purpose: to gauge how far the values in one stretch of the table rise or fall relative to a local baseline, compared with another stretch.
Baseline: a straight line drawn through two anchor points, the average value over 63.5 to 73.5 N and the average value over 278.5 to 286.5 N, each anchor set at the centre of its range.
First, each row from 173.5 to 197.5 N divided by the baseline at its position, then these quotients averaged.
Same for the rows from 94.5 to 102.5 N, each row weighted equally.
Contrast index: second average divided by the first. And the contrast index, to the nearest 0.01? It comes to 1.23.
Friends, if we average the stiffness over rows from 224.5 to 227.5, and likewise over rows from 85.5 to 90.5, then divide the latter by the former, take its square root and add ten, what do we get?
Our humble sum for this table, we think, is 11.2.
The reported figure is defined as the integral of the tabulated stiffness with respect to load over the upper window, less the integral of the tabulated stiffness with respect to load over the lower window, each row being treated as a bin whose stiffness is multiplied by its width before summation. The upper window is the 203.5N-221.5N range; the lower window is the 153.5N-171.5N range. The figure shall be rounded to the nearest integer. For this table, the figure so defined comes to -45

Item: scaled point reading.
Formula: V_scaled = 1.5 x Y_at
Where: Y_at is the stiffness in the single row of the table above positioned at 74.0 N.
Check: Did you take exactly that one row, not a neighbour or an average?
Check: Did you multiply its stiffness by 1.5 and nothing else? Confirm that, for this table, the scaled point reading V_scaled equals 8.9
